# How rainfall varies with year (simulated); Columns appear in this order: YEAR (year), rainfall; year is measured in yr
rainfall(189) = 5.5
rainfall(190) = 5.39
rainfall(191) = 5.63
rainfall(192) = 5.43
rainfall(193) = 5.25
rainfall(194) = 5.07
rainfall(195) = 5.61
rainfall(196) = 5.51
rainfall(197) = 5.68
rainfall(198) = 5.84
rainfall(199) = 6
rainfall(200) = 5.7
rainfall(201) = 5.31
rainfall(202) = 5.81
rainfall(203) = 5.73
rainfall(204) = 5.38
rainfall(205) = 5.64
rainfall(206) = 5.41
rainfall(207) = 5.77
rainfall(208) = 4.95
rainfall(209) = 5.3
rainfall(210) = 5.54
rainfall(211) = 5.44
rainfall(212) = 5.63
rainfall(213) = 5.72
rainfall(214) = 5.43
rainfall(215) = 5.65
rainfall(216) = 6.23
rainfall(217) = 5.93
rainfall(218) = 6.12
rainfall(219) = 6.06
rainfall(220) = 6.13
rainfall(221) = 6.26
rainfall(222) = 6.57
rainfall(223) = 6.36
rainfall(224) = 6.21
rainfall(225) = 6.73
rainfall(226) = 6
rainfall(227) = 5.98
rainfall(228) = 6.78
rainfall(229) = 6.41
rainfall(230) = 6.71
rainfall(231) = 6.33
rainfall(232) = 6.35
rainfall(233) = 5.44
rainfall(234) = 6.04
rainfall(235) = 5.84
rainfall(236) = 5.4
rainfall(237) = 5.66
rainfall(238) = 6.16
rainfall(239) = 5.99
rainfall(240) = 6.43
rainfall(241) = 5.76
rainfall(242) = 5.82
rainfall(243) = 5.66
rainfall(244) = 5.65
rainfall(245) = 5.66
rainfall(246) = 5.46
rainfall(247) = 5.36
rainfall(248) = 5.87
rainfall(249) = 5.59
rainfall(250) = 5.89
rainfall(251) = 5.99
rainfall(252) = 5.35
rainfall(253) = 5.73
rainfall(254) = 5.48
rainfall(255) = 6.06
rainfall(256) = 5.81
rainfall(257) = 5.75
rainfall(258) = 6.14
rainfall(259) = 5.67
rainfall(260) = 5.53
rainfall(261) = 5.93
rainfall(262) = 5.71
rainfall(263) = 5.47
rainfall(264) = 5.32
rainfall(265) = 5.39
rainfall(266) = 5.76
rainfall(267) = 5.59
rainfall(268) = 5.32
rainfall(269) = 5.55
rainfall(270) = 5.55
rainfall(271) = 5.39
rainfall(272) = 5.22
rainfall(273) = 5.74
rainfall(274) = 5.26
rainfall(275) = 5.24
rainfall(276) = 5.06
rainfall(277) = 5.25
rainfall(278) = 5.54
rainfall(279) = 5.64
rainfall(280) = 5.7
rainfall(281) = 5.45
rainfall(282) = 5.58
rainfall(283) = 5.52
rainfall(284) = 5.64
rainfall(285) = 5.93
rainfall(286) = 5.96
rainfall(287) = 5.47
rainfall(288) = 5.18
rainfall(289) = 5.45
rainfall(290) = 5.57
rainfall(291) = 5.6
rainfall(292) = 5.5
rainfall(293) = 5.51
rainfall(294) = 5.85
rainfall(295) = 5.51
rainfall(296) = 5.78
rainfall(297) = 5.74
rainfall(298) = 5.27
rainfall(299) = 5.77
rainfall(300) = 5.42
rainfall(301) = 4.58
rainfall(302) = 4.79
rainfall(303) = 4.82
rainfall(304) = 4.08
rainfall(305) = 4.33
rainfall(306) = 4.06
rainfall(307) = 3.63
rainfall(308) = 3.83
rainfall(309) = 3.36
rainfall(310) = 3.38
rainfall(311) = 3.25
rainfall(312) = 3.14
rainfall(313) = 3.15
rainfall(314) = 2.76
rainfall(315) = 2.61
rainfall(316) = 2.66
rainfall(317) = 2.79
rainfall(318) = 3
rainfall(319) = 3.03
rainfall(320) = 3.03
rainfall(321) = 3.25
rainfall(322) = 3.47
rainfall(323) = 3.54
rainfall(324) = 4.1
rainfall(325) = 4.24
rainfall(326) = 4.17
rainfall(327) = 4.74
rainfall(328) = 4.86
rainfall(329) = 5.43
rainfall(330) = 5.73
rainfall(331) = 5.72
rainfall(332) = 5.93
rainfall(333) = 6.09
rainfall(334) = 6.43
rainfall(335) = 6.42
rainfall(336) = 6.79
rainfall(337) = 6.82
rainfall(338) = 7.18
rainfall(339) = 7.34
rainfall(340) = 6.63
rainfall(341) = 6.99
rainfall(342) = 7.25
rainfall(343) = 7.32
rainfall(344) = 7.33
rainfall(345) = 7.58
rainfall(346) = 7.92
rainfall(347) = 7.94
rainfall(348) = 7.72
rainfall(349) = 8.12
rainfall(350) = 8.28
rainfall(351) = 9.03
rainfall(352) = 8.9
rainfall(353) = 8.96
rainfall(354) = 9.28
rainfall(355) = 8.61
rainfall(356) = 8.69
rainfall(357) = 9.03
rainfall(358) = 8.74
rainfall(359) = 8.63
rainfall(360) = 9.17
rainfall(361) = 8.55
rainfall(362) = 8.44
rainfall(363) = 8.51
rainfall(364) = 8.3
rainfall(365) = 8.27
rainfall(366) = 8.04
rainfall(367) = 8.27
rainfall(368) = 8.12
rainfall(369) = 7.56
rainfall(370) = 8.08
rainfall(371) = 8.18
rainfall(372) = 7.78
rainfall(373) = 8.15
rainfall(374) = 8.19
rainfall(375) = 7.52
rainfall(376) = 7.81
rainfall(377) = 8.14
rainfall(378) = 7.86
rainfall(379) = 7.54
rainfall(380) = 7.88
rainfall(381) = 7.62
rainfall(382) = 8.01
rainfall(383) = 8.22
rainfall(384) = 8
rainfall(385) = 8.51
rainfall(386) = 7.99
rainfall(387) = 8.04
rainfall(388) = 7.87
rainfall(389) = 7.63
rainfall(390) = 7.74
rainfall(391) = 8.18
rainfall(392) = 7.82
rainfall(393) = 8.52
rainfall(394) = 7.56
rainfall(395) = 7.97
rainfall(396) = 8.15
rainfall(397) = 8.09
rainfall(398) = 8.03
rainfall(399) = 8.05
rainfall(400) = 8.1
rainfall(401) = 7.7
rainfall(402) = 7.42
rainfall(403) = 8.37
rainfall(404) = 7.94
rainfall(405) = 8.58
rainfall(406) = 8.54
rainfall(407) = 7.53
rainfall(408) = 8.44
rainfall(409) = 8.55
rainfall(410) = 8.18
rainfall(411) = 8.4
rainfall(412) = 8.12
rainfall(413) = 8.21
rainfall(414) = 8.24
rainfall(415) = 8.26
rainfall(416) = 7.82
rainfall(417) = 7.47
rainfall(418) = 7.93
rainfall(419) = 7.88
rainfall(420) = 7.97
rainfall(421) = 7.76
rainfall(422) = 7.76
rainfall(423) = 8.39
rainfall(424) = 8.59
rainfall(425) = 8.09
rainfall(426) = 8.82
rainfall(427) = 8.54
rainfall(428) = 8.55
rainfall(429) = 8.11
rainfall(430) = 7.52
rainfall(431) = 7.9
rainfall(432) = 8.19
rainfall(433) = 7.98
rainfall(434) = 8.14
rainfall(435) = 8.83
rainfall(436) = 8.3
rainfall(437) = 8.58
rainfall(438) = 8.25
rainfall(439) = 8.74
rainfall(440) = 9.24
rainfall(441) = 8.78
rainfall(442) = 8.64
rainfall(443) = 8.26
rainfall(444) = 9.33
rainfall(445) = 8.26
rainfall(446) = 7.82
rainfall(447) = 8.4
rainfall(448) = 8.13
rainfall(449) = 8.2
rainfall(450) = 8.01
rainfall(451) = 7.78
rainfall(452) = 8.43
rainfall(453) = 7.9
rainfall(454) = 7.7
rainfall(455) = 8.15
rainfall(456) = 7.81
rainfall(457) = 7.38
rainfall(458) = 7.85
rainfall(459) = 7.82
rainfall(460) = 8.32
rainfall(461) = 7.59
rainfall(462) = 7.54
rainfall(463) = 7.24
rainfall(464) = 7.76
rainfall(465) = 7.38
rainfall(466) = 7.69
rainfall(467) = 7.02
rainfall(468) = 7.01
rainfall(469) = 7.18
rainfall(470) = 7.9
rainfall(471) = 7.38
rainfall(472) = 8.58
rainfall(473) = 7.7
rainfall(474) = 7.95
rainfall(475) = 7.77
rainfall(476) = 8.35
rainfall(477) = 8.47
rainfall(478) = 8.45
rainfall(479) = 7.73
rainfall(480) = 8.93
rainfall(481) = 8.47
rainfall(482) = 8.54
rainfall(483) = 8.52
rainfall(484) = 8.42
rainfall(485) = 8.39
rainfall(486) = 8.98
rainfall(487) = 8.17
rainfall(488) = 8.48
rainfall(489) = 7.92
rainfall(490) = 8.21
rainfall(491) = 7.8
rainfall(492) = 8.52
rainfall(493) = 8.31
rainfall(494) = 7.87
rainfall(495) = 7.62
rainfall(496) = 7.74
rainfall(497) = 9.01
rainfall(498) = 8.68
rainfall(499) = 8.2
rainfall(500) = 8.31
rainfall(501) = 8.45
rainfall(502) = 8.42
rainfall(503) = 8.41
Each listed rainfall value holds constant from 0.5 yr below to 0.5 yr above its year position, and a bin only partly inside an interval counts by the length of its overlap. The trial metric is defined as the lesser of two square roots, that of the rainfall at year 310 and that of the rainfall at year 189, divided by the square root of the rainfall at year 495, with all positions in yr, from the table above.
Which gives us 0.67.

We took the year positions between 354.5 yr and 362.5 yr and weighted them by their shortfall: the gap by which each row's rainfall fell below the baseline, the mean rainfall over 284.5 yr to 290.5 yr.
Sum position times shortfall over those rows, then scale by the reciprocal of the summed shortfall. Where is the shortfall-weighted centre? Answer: 358.5 yr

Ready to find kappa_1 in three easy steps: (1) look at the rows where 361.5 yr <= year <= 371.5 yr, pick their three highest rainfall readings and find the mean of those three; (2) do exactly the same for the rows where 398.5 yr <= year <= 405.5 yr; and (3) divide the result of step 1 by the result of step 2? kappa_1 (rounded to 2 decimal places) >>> 1.01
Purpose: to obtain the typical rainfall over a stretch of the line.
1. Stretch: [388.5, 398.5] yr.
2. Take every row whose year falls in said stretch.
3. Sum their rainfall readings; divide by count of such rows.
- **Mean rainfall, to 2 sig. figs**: 8.0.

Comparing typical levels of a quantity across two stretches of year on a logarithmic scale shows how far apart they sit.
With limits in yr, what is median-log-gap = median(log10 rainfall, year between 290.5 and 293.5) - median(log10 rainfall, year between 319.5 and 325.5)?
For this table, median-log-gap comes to 0.20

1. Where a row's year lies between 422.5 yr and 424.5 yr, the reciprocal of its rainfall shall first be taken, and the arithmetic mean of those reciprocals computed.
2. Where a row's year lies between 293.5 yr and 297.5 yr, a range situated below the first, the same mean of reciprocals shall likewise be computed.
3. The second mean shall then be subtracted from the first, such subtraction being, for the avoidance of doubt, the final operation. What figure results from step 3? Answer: -0.057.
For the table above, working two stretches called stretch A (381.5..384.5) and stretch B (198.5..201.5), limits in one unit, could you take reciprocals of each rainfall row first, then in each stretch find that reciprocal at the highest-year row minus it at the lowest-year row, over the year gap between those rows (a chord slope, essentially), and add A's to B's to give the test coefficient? 0.0109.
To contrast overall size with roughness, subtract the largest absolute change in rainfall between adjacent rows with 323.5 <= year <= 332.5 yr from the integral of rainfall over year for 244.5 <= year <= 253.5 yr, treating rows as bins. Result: 50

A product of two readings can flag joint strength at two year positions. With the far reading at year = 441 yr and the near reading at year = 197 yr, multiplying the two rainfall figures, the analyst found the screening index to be 50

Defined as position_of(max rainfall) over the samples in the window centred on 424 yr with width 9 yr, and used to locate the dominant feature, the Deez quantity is 426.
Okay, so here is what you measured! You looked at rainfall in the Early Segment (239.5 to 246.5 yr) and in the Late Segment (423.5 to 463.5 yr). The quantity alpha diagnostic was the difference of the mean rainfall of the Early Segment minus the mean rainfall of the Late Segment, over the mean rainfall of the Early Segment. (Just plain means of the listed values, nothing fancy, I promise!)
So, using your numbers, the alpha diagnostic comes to -0.42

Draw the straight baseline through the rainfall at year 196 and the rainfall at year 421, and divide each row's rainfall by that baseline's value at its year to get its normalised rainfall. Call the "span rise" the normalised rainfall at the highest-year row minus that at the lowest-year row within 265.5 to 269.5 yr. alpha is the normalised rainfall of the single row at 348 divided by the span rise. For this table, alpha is -29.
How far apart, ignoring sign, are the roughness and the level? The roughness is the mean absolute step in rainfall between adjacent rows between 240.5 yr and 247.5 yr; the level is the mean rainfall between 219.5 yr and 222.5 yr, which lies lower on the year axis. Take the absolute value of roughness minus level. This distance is 6.2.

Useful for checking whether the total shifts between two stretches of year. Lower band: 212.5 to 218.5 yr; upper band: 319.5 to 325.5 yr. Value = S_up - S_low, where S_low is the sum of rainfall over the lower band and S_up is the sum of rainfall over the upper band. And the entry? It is -13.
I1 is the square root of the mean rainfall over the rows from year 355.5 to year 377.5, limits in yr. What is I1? 2.9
